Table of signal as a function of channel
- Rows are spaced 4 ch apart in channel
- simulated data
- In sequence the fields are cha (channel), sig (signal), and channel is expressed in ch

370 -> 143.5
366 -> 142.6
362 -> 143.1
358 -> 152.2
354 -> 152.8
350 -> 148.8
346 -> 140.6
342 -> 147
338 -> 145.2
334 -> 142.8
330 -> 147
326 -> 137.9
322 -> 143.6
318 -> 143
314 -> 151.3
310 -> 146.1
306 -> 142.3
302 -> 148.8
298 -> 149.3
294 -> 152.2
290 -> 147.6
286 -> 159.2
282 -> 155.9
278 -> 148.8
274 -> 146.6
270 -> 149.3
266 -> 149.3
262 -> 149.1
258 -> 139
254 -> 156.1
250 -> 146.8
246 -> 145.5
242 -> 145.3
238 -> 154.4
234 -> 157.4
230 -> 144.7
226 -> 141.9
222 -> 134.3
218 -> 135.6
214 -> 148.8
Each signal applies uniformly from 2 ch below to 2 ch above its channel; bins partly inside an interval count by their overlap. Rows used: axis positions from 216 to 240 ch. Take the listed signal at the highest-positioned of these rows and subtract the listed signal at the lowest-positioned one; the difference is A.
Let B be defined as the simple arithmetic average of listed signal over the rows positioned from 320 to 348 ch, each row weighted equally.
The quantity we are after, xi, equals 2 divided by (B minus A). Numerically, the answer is 0.0160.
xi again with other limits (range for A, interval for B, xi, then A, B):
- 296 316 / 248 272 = 0.0137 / 2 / 148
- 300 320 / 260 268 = 0.0129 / -6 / 149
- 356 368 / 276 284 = 0.0123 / -10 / 152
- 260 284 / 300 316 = 0.0143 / 7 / 147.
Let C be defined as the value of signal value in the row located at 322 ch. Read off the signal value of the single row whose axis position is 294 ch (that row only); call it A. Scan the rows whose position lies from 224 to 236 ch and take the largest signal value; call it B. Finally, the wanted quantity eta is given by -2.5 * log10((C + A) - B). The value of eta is -5.35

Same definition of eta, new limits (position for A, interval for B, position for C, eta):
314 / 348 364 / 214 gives -5.42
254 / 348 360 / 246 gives -5.43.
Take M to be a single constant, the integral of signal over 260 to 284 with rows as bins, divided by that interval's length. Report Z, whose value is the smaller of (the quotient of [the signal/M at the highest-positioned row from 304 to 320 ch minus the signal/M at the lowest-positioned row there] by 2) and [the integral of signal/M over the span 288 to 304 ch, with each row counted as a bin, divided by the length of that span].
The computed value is 0.002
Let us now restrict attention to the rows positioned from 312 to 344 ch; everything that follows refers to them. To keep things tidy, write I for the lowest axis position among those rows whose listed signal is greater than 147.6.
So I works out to 314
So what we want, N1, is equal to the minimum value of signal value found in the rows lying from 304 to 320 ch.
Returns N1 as 142.3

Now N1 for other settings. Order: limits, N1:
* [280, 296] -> 147.6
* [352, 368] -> 142.6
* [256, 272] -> 139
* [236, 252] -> 145.3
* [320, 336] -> 137.9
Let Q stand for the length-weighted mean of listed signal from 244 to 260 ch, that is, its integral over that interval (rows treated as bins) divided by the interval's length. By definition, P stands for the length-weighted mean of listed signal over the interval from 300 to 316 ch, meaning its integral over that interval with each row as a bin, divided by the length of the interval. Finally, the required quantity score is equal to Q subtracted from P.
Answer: 0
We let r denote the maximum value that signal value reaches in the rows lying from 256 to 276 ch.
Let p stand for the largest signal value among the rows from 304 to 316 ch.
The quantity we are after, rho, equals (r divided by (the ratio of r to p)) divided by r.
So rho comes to 1.01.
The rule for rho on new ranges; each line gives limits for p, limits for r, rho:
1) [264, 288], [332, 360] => 1.04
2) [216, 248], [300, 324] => 1.04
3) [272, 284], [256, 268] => 1.04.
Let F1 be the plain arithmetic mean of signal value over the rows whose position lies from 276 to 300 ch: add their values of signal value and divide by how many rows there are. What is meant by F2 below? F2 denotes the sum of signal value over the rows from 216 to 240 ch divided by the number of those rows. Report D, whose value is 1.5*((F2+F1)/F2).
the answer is 3.08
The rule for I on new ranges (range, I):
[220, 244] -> 234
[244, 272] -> 254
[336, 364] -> 350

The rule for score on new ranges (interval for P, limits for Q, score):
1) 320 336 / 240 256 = -6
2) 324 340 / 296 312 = -3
